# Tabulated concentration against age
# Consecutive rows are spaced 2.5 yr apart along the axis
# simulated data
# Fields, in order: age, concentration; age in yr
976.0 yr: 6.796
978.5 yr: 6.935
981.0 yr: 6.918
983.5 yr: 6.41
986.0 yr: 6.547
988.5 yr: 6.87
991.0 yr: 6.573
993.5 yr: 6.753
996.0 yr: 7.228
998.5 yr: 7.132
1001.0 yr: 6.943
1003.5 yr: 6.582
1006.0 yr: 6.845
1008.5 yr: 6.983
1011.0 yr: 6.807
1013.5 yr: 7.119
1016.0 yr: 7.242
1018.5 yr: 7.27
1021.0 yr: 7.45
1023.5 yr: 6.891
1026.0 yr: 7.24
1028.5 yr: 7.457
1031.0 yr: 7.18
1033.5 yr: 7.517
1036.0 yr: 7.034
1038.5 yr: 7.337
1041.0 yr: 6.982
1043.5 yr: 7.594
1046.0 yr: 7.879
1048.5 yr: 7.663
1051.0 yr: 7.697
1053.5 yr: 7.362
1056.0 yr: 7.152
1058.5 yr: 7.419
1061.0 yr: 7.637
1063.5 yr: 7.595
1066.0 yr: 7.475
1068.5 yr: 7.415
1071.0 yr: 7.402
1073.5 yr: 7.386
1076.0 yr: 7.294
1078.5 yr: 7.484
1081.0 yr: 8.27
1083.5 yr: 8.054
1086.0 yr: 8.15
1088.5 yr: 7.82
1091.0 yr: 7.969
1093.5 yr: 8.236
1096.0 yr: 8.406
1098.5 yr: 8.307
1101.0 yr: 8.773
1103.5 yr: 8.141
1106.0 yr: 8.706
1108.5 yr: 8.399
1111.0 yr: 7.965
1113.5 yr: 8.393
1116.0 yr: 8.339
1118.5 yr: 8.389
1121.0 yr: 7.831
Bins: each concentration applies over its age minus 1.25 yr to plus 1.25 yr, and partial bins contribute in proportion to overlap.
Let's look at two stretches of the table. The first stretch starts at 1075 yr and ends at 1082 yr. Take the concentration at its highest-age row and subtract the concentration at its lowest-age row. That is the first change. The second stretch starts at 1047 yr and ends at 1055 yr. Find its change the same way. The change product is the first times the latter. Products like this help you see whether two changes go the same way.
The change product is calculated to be -0.29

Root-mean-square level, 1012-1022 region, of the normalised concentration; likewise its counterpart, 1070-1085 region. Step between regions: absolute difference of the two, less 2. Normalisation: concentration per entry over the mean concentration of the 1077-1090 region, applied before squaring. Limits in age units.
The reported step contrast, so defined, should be -1.95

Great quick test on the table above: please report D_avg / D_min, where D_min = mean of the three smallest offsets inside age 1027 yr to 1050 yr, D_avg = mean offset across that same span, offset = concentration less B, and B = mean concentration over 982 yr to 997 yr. 2.0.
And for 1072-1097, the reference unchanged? 1.8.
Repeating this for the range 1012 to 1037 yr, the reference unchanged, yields 1.8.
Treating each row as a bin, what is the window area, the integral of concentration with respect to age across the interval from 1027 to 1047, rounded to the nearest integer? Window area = 147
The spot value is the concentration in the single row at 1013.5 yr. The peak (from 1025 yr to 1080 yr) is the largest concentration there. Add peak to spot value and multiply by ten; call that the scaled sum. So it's 150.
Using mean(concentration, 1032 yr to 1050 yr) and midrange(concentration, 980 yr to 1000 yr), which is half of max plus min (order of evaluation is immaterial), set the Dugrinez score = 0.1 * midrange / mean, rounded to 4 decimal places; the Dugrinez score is 0.0918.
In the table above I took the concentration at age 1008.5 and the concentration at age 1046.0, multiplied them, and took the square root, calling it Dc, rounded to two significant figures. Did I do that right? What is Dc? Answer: 7.4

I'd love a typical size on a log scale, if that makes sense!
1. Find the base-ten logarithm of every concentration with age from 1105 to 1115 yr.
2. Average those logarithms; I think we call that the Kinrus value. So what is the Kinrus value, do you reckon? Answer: 0.922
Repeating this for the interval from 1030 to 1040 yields 0.861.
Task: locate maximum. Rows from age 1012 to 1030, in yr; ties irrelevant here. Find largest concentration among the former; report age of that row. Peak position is 1028.5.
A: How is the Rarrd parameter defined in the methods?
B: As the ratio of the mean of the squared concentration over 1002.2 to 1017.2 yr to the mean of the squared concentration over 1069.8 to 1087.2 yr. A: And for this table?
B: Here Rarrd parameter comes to 0.80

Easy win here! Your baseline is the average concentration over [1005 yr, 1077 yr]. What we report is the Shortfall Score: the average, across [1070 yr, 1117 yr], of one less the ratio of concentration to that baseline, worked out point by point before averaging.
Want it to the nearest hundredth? -0.10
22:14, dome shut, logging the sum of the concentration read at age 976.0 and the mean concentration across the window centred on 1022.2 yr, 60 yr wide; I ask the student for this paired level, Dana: 14.0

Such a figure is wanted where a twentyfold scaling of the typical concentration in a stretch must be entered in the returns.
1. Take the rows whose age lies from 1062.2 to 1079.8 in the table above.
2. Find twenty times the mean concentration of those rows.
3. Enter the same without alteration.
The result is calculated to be 149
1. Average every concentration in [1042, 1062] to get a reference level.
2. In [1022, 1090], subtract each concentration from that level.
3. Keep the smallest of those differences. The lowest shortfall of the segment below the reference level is -0.7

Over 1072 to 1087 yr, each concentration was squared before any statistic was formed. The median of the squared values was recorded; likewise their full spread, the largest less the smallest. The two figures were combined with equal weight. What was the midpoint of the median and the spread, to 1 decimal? 37.8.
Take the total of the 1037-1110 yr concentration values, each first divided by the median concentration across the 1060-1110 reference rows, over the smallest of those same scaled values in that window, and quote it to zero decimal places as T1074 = 32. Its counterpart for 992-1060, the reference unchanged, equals 30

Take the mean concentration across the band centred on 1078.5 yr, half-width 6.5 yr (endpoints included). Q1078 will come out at 7.70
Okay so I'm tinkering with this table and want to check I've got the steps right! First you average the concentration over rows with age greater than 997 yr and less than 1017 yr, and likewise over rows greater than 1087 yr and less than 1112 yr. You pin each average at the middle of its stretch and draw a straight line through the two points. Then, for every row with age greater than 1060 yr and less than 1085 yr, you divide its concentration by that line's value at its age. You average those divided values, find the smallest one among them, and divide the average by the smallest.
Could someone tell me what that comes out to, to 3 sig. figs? 1.05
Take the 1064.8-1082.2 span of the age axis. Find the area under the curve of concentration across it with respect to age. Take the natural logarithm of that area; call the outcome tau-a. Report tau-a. 4.88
